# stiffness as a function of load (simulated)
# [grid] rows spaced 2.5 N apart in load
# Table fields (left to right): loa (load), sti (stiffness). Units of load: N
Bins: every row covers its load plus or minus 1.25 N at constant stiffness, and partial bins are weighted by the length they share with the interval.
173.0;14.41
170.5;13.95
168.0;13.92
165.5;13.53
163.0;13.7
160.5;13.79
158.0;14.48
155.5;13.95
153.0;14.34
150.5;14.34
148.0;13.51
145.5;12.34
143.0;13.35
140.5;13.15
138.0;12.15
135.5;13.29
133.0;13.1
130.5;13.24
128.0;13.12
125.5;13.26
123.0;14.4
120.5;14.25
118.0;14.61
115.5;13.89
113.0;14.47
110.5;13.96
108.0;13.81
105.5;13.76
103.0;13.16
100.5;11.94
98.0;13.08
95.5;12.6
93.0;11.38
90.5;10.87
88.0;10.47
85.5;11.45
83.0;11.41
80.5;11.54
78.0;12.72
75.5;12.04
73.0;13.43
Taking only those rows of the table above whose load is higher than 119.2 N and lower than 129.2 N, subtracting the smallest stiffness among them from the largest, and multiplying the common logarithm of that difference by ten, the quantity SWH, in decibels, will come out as 1.1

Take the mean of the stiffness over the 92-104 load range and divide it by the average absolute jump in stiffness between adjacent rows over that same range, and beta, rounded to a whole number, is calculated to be 12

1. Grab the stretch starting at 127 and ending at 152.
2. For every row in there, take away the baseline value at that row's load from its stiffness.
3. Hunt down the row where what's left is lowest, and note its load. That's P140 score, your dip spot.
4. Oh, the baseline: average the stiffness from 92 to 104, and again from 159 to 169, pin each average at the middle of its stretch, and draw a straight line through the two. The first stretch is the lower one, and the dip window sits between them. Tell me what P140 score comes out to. 138.0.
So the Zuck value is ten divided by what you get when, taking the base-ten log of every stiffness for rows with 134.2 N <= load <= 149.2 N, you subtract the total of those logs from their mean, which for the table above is -1.80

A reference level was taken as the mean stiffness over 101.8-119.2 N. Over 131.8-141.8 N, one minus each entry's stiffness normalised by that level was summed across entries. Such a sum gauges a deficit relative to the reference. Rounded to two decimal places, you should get 0.30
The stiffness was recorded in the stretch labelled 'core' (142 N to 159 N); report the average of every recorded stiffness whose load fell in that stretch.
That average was 13.8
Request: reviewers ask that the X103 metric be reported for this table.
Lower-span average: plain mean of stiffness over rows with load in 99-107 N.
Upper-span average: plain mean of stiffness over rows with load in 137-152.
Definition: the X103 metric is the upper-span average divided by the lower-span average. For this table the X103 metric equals 1.01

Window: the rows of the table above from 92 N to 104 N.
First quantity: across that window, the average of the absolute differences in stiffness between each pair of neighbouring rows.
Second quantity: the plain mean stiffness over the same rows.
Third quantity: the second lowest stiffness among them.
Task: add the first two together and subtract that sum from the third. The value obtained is -1.51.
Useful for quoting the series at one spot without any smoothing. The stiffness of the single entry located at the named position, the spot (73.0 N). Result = 13.43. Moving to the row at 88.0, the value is 10.47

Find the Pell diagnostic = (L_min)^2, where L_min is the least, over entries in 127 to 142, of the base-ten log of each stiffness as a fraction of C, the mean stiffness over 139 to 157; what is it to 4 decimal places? 0.0023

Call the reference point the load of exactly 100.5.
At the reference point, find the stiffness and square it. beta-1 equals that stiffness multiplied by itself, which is 143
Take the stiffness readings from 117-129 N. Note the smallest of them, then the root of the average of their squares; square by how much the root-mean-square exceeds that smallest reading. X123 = 0.7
